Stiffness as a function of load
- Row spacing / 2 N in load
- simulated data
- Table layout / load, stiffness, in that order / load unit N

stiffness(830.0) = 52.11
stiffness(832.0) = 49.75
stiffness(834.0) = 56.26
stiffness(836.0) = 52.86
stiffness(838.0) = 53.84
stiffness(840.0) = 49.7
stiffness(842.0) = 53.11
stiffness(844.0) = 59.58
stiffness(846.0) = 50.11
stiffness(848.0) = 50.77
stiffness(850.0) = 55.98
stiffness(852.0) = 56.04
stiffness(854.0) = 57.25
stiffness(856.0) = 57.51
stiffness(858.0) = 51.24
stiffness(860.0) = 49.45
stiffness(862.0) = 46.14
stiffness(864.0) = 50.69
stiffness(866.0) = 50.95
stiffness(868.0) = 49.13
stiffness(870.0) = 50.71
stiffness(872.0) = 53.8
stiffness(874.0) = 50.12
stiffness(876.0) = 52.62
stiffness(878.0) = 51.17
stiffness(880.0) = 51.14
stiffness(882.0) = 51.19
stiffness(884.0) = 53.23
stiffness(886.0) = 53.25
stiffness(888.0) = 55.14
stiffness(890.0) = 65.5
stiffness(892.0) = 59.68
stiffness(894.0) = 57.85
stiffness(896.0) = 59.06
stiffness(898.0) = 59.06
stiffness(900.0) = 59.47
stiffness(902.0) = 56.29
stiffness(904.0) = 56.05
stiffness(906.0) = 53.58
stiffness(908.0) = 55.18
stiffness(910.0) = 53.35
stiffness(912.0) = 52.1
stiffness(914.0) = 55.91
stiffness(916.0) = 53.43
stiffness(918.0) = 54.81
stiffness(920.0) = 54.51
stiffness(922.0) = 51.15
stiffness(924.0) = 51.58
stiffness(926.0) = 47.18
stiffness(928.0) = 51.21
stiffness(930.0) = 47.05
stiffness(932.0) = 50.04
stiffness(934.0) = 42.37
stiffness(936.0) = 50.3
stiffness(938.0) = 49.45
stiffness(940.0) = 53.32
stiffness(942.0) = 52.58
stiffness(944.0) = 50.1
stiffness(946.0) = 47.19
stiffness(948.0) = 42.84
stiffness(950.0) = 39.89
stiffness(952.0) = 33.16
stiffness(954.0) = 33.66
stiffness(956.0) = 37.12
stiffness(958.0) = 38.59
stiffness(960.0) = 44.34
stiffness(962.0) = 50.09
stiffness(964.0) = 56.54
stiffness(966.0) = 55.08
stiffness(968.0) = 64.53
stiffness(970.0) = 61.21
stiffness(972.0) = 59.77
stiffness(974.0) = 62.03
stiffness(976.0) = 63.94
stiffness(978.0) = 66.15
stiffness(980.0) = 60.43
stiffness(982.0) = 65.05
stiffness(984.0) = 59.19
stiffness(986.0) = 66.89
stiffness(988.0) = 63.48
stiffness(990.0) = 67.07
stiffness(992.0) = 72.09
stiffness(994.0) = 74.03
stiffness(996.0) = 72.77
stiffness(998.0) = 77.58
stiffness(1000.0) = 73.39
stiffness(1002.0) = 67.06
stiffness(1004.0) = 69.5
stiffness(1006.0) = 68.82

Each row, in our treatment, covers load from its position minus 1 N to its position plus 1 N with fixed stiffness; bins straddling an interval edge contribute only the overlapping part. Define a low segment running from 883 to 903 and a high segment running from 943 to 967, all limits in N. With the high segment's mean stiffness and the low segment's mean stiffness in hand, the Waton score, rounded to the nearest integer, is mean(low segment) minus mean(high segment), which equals 14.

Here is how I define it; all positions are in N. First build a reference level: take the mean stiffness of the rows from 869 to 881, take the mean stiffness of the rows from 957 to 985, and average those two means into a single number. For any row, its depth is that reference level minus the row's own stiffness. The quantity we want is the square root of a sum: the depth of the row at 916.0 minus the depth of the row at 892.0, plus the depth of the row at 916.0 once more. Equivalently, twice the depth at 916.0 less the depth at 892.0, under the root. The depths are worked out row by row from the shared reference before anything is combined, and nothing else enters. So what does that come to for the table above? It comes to 2.7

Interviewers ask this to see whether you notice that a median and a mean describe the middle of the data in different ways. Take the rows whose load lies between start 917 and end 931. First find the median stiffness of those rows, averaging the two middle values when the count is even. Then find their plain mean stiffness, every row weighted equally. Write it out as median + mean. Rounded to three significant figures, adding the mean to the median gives 102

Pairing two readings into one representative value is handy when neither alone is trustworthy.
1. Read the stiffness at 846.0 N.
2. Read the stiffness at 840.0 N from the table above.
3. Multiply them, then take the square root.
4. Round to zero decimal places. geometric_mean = 50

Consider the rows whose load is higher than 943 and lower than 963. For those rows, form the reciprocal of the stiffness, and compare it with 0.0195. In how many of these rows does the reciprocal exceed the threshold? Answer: 10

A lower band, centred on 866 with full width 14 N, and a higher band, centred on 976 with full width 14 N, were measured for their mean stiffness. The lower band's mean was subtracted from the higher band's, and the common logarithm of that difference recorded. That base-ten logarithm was 1.1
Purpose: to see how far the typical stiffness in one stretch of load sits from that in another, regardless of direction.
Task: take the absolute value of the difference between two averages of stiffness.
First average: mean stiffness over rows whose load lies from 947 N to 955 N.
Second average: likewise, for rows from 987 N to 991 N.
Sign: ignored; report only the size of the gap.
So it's 28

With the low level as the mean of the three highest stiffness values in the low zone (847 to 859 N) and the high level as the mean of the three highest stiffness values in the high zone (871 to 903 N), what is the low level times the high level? 3504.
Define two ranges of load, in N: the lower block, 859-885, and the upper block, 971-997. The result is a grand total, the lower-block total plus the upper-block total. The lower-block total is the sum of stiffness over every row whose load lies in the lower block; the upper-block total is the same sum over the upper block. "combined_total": 1513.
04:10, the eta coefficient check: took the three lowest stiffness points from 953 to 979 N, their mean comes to 36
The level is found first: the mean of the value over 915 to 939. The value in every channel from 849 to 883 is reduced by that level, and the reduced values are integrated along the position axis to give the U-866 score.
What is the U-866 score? 62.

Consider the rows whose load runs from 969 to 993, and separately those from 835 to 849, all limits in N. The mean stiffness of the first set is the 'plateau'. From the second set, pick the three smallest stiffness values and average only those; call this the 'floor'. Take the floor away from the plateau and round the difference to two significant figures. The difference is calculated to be 14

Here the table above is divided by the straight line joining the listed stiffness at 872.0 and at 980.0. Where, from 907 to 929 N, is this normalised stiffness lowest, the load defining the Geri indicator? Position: 926.0 N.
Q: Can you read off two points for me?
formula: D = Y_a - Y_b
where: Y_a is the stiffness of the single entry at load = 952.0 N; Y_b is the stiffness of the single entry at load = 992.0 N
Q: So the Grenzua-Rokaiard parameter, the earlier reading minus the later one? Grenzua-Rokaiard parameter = -39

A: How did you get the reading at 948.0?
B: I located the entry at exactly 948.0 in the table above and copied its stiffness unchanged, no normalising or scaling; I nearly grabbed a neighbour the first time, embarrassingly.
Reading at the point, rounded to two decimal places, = 42.84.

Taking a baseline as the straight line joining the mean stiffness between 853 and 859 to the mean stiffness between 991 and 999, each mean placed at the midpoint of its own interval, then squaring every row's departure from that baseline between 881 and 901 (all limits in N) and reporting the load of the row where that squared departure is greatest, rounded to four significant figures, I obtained 882.0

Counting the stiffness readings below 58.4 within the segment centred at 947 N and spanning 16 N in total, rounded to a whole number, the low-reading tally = 8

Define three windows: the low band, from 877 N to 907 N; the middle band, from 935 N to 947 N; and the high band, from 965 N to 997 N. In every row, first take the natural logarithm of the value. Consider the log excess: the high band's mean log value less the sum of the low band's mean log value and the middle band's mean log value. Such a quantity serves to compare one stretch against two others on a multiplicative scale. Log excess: -3.78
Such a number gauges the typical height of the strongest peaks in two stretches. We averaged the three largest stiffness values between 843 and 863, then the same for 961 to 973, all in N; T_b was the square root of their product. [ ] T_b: 59.9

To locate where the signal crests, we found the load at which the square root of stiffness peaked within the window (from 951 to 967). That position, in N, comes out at 964.0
